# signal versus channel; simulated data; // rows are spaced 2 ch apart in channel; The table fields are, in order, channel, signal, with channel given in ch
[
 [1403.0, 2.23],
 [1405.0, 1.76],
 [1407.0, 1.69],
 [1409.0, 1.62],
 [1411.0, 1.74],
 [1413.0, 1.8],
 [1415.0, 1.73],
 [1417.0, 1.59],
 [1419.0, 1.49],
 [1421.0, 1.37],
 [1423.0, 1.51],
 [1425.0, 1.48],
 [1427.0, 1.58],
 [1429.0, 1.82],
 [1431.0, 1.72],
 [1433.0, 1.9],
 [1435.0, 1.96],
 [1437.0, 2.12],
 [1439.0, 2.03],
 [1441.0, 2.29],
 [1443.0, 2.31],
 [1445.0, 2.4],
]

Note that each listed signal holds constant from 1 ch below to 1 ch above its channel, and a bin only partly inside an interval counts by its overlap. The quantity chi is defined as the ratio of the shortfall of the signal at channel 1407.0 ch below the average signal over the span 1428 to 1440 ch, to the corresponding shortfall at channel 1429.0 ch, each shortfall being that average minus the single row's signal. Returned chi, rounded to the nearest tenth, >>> 2.2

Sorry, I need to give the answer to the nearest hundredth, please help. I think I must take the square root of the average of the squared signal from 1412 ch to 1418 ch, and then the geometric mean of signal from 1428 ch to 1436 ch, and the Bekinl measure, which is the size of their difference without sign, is 0.14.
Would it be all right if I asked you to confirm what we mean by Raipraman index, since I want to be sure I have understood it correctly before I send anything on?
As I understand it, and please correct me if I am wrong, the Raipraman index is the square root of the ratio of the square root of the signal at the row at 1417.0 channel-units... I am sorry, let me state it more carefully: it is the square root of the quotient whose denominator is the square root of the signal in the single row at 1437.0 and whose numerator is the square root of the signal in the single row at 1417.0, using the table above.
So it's 0.931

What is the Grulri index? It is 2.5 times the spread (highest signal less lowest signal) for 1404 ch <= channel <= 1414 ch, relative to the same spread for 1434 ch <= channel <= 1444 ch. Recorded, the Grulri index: 1.29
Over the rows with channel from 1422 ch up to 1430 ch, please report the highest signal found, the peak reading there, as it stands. 1.82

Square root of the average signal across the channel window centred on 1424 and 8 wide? 1.22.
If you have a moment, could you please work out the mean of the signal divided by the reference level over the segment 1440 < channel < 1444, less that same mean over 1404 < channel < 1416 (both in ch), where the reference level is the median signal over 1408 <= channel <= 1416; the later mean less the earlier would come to 0.33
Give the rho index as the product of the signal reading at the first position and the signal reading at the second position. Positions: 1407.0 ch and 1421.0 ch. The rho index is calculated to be 2.3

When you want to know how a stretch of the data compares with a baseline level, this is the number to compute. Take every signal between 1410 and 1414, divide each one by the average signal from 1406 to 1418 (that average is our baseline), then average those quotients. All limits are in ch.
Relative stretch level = 1.04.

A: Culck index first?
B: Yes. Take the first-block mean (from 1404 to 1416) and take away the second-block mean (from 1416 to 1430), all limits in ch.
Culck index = 0.2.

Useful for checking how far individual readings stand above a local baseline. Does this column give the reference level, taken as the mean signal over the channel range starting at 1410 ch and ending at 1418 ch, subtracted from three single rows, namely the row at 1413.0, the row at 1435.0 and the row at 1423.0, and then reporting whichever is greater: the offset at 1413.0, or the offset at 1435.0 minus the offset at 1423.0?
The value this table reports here 0.45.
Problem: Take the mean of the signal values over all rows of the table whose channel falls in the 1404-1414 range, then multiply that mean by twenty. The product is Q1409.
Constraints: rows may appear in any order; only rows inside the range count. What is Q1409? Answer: 34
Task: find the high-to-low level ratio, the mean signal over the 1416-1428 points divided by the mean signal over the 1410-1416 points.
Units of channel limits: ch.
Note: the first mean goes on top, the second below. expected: 0.86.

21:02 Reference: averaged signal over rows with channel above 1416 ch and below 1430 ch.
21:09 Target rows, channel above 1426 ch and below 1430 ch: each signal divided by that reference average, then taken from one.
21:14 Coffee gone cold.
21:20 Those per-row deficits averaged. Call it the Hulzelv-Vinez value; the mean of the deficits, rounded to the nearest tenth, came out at -0.1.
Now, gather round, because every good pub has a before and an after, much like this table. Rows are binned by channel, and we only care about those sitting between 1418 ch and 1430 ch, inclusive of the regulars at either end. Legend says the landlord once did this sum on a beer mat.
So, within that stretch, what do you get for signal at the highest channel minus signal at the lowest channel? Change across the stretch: 0.33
